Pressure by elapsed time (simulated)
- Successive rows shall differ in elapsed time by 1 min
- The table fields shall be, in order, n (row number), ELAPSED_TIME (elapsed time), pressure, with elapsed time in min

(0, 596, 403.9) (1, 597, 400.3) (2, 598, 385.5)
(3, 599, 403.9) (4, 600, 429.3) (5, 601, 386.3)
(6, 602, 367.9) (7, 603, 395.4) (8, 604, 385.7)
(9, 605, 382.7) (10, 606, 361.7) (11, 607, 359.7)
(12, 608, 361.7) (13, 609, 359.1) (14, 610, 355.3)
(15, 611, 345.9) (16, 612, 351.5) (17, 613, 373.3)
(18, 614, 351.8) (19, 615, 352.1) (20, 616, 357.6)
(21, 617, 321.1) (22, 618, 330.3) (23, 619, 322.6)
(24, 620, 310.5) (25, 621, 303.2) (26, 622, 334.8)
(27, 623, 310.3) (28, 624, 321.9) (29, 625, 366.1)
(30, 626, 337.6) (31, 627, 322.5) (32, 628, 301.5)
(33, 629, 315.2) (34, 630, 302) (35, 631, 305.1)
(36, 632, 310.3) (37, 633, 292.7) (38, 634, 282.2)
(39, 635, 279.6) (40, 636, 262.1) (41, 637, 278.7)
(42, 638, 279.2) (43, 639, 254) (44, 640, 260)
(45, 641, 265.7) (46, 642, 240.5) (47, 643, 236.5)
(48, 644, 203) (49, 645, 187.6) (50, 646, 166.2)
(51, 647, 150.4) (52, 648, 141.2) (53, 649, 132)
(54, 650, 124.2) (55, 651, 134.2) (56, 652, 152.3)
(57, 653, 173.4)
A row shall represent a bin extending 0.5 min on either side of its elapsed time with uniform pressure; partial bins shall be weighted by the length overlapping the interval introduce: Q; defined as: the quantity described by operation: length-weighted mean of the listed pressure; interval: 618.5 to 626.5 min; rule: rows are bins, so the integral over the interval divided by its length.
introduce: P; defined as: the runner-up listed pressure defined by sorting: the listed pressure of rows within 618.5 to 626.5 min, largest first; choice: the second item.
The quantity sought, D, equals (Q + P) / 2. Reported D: 332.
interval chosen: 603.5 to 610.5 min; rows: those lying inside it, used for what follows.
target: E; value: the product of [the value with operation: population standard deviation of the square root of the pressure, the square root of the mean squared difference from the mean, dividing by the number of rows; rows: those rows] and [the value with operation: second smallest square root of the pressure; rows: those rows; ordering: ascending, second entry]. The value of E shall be 5.6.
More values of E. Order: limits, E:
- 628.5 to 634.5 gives 5.5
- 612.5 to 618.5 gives 8.5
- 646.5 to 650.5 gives 4.8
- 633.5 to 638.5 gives 3.7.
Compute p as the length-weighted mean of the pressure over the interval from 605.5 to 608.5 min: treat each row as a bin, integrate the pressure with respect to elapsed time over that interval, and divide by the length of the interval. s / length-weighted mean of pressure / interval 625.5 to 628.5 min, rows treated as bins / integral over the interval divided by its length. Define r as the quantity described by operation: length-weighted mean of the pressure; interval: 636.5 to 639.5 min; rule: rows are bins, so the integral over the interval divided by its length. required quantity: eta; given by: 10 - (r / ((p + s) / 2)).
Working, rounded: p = 361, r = 271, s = 321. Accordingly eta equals 9.21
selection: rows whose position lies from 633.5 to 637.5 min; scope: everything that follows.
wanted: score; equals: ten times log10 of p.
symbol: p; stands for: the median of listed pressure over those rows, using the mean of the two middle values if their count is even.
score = 24.5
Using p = 279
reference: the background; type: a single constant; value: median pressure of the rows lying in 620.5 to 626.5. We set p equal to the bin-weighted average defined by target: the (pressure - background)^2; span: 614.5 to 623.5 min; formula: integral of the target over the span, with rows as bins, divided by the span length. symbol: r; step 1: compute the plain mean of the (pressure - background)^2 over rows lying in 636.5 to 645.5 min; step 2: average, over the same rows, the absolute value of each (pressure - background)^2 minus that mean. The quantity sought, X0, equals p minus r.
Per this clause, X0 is -4219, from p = 314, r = 4533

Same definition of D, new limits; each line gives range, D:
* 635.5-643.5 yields 269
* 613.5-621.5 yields 342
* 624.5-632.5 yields 329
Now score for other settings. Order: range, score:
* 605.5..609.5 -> 25.6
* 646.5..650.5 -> 21.4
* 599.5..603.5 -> 25.9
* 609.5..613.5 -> 25.5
